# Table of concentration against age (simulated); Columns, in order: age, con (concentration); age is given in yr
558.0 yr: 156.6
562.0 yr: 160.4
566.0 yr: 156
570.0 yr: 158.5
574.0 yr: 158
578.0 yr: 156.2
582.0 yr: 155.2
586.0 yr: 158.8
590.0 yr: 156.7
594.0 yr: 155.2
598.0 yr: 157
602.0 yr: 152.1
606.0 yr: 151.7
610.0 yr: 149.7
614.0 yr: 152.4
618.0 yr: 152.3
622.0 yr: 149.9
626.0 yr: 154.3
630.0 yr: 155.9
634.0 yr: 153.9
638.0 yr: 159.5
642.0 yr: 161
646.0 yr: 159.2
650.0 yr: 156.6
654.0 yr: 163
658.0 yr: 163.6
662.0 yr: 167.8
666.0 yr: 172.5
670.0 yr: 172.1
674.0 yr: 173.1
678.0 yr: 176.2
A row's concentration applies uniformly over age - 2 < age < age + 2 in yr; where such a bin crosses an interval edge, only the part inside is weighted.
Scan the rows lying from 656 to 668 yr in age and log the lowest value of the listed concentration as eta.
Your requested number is 163.6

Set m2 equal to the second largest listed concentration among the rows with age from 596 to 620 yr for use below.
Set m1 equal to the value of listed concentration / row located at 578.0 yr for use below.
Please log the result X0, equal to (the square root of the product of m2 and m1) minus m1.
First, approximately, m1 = 156.2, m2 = 152.4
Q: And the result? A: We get -1.9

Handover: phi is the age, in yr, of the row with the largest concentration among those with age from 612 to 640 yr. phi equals 638.0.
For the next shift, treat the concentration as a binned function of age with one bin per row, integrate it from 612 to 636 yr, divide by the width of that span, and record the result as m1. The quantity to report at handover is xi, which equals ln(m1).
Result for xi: 5.03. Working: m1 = 153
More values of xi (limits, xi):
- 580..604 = 5.05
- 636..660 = 5.08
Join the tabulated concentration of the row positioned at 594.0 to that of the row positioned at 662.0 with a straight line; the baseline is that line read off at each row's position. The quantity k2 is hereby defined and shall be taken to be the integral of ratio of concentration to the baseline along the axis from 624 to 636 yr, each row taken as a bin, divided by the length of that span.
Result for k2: 0.956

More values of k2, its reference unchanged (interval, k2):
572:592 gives 1.026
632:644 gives 0.968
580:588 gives 1.024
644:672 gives 0.987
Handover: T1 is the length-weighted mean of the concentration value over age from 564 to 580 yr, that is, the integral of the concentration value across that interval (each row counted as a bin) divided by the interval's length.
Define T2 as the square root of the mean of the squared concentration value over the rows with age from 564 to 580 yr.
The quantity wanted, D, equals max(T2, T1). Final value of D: 157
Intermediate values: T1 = 157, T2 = 157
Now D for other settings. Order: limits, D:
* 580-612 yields 155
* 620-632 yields 153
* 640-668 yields 163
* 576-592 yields 157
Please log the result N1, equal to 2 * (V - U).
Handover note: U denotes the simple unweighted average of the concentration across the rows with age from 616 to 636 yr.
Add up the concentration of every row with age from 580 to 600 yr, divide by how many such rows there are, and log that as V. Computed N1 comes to 7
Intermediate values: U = 153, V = 157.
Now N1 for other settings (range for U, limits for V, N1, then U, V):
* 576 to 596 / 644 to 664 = 11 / 156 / 162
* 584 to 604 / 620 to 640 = -3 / 156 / 155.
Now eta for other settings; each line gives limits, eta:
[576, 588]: 155.2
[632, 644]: 153.9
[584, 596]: 155.2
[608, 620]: 149.7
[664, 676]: 172.1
